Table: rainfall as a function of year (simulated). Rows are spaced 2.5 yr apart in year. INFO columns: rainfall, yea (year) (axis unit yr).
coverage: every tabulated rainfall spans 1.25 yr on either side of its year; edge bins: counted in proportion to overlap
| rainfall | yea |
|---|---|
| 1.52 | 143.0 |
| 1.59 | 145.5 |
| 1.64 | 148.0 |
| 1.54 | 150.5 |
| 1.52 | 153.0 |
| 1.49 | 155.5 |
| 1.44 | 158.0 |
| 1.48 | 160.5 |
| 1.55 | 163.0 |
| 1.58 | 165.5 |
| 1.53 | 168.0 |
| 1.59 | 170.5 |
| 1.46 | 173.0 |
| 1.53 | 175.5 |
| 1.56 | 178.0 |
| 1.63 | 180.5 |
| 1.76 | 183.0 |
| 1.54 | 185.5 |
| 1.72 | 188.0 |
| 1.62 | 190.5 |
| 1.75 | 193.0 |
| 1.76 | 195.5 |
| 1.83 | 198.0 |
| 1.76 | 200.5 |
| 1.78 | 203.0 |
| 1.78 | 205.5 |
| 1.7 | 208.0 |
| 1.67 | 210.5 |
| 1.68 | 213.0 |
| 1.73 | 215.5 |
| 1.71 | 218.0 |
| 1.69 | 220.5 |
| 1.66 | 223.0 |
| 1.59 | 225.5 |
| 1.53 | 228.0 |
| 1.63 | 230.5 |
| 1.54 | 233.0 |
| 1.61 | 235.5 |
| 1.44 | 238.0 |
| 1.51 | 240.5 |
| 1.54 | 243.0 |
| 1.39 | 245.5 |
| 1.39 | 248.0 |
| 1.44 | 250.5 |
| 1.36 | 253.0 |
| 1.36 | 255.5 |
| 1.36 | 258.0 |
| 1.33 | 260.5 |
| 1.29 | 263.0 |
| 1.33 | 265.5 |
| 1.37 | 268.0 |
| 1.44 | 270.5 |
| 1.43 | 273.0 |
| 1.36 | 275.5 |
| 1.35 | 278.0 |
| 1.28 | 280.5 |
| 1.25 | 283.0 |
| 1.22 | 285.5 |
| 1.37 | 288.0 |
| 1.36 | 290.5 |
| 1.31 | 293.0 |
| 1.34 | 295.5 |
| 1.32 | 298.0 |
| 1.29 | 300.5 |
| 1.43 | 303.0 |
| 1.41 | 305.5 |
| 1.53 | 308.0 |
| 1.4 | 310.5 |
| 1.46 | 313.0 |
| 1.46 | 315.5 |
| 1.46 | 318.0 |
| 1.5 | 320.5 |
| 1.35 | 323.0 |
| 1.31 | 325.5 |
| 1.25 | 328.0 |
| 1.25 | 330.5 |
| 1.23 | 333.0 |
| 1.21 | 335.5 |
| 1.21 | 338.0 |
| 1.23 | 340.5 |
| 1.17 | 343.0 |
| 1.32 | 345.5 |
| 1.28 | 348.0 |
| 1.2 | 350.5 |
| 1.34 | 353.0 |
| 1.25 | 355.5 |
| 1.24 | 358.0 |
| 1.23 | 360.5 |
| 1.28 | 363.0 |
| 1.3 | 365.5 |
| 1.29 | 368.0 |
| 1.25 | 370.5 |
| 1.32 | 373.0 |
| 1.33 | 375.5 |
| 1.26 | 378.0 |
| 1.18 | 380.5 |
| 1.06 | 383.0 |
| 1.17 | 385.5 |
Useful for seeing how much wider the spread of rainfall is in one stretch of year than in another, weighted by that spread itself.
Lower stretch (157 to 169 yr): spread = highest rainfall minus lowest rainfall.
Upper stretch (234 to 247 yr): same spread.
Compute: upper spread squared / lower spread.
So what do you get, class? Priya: 0.35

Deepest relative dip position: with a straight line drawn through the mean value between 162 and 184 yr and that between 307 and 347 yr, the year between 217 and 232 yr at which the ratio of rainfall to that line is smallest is 228.0 yr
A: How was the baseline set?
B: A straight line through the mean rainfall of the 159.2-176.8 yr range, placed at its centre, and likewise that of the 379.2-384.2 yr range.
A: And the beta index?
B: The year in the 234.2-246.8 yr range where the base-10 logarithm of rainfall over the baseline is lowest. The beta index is 245.5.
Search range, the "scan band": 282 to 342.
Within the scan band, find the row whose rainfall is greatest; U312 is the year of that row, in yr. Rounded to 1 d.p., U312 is 308.0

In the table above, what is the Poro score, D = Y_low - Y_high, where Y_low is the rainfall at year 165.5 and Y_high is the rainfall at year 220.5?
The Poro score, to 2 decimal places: -0.11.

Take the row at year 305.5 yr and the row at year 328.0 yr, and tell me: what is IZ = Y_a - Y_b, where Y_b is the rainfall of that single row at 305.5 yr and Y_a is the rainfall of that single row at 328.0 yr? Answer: -0.16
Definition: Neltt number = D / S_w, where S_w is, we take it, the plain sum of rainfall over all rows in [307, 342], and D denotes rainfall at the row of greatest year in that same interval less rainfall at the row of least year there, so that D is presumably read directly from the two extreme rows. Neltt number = -0.016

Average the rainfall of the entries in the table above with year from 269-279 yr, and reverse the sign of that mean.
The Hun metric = -1.40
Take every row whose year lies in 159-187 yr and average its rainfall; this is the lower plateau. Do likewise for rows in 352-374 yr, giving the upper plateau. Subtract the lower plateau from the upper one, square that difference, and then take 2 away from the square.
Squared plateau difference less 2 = -1.92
